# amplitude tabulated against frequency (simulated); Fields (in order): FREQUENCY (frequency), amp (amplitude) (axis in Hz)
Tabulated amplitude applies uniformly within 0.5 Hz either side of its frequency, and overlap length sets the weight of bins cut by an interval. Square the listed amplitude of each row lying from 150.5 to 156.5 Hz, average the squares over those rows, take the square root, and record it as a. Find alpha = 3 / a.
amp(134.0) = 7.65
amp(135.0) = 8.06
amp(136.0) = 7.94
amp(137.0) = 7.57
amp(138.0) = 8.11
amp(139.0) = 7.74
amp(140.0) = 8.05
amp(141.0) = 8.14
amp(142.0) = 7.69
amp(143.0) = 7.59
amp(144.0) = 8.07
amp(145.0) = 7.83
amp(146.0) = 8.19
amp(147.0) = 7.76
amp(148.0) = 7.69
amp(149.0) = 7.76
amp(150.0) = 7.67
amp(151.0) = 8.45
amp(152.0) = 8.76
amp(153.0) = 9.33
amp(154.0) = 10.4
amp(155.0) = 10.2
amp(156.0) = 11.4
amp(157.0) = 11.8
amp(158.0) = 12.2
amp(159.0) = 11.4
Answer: 0.306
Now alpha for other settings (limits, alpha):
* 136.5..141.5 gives 0.379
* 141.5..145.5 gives 0.385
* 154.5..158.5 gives 0.263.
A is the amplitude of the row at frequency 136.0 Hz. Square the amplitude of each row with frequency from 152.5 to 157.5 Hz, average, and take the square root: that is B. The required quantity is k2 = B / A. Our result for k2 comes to 1.34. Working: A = 7.94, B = 10.7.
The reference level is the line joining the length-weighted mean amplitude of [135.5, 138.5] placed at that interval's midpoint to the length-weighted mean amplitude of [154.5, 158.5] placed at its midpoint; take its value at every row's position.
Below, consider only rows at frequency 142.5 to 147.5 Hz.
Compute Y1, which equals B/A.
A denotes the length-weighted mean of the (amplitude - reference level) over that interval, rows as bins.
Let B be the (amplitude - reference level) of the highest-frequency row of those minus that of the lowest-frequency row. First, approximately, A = -1.4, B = -0.55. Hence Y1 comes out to 0.39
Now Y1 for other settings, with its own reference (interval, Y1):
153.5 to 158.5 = -9.83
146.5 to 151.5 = 0.02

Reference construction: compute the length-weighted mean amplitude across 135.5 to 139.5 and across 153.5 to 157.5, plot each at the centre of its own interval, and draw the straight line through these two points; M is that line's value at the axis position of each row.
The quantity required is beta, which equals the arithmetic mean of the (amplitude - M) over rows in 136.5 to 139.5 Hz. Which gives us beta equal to -0.1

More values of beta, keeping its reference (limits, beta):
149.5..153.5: -1.7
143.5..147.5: -1.3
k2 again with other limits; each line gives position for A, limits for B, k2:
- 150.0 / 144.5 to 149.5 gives 1.02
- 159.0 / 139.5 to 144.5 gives 0.69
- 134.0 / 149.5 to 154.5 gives 1.17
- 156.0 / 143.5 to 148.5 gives 0.69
